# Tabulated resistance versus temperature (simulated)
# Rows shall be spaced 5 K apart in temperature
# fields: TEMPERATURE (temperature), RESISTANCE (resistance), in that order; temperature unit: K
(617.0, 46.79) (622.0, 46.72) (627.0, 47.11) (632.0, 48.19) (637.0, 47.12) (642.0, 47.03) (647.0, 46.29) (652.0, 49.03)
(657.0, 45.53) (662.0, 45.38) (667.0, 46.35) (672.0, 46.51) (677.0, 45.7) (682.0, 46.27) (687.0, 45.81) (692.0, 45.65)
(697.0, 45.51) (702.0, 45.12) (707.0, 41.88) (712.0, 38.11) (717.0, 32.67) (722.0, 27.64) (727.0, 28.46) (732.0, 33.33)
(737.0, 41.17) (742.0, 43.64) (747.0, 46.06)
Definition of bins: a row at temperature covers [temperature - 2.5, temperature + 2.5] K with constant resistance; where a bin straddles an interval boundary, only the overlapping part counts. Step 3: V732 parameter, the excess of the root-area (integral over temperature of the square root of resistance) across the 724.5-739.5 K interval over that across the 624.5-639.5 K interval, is -16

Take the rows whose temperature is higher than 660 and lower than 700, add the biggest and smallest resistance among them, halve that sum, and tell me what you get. 45.9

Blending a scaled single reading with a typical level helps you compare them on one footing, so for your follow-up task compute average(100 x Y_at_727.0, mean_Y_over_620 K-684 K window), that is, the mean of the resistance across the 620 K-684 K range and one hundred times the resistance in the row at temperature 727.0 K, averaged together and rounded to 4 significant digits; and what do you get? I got 1446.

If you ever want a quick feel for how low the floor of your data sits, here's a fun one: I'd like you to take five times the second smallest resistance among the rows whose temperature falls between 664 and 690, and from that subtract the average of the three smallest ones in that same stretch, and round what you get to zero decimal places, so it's 183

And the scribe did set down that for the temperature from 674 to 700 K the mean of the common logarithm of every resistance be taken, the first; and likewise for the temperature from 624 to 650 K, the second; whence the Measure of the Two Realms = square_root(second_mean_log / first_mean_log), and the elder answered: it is 1.00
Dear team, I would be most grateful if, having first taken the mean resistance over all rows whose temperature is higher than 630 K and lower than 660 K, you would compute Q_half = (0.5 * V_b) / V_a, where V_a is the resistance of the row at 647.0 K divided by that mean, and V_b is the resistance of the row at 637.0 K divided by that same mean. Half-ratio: 0.51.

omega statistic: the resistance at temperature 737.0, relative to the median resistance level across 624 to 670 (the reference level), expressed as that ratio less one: -0.125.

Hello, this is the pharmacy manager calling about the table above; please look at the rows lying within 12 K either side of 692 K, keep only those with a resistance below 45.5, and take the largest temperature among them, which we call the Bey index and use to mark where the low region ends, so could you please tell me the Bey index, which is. 702.0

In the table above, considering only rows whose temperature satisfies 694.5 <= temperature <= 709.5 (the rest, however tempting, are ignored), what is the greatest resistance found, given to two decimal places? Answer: 45.51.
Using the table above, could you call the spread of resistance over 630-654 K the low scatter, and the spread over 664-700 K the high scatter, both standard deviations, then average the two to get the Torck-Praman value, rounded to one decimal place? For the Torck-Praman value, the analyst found 0.7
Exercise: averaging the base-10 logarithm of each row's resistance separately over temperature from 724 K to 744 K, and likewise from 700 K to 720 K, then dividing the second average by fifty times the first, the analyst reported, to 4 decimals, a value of 0.0204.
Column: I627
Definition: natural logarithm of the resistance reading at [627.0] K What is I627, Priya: 3.85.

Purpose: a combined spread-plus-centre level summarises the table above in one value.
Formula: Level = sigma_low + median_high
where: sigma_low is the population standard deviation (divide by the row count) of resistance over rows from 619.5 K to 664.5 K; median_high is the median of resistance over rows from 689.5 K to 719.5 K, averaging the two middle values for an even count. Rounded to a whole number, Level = 45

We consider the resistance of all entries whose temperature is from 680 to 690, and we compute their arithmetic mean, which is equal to 46.0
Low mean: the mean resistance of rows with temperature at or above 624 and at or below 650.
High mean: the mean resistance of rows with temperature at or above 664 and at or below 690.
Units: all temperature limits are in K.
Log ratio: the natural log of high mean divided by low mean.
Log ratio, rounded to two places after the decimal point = -0.02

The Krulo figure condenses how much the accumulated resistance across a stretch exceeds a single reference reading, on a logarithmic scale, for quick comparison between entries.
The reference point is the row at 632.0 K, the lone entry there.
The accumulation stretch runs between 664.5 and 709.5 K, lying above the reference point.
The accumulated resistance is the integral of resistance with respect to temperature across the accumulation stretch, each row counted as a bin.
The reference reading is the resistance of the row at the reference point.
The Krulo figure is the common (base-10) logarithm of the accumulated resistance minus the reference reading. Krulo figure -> 3.30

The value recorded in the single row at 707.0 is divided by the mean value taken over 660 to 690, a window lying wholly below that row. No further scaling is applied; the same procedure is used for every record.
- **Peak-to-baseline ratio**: 0.91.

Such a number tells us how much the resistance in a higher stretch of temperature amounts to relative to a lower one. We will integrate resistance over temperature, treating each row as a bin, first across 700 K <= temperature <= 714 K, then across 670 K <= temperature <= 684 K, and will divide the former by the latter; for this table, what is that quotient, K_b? 0.9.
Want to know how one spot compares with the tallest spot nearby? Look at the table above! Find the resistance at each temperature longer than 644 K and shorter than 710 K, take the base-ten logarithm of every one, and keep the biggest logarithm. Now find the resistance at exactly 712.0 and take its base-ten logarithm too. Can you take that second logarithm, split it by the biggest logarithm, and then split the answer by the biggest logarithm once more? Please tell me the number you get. 0.553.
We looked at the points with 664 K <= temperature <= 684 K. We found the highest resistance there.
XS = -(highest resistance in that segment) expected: -47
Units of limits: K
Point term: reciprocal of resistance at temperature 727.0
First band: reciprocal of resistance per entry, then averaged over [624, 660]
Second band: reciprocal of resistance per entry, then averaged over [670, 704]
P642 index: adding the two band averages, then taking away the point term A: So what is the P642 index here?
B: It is 0.008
